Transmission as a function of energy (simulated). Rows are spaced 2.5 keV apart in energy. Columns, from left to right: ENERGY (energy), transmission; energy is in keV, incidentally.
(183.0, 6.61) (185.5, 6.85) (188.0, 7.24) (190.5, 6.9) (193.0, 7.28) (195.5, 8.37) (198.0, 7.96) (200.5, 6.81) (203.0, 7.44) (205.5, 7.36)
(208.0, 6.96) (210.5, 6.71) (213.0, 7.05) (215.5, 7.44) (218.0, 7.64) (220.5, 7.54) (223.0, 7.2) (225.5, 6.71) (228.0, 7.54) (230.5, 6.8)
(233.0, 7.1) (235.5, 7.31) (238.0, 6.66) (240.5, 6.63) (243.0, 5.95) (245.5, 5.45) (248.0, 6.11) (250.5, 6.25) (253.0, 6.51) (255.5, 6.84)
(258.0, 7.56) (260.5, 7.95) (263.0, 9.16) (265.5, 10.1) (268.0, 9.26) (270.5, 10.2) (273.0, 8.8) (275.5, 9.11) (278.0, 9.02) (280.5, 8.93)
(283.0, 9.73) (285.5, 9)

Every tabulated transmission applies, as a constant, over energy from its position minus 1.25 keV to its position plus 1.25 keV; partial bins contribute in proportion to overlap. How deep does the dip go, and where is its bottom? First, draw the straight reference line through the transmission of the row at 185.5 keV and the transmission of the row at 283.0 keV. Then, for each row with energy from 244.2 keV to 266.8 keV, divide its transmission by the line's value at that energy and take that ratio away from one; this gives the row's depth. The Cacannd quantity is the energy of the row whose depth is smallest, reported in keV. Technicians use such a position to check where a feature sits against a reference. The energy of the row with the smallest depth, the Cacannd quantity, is 265.5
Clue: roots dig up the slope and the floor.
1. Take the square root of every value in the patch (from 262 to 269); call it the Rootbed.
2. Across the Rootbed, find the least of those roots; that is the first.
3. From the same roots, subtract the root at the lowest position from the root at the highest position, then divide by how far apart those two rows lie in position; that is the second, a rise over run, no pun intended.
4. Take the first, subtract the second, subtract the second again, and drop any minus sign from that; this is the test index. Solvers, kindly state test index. 3.0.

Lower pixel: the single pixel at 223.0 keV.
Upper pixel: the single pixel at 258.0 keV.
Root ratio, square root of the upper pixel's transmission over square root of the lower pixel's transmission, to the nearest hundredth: 1.02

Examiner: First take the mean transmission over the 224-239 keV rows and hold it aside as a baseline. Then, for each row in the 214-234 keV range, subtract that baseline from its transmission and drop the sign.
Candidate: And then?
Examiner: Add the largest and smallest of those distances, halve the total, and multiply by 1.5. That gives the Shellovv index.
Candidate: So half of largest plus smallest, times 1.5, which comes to 0.5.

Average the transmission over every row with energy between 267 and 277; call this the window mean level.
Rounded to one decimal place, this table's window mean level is 9.3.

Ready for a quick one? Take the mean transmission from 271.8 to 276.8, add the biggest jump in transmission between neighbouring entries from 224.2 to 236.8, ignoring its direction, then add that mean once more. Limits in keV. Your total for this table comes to 18.7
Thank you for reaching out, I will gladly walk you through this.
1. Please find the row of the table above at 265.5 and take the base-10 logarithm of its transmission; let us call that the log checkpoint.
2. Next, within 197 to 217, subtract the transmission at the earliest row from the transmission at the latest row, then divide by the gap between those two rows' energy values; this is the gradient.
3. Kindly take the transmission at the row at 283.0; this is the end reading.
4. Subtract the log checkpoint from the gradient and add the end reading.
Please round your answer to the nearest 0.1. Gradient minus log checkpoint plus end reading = 8.7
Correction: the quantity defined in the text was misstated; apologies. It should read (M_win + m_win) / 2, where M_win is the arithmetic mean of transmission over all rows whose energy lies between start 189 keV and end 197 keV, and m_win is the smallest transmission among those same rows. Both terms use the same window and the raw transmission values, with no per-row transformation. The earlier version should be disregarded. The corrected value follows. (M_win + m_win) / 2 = 7.21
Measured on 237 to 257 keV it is 5.88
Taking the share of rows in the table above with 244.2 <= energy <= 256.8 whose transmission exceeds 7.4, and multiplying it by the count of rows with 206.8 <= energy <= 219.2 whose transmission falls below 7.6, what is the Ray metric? 0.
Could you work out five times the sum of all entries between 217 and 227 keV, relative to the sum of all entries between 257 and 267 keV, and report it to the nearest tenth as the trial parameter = 4.2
